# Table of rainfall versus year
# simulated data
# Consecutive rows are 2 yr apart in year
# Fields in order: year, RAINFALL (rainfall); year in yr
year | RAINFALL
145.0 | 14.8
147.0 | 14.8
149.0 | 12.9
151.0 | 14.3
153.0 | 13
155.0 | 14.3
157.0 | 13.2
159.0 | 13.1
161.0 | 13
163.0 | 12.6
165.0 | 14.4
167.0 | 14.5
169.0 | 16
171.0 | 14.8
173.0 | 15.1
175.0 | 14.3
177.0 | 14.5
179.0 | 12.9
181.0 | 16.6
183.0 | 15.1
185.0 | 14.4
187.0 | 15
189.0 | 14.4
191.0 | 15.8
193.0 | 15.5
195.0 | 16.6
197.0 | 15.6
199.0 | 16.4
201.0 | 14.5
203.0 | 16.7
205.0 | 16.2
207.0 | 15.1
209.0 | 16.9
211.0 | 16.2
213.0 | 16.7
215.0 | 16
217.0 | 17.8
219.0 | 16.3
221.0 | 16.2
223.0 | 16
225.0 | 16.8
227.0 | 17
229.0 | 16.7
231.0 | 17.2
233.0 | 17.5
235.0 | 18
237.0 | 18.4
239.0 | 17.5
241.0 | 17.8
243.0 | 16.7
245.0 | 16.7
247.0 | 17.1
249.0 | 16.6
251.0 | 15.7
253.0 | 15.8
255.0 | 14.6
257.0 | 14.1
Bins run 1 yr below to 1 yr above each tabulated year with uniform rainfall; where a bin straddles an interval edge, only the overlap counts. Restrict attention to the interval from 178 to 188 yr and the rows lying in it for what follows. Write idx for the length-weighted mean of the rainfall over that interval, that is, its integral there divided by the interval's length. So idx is 14.8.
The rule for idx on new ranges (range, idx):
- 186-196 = 15.5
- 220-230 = 16.5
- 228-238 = 17.6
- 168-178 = 14.9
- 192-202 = 15.7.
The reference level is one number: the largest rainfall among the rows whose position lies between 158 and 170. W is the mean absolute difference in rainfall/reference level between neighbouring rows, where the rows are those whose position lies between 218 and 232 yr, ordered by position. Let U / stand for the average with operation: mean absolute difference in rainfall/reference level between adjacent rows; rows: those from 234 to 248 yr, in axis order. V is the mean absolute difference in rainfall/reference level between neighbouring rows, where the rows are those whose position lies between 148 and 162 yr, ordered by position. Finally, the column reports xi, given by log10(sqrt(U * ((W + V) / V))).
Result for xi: -0.67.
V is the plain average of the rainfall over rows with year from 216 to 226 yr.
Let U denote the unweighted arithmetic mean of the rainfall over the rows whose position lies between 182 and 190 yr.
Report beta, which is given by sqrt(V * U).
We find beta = 15.6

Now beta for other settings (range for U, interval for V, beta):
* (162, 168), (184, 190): 14.2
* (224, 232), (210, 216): 16.6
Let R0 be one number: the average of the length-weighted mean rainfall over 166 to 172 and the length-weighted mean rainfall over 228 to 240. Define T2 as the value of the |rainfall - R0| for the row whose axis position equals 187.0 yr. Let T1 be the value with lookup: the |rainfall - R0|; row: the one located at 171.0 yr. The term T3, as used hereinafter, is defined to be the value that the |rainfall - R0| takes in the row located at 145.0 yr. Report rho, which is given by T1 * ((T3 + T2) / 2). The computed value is 2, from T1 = 1.5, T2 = 1.3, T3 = 1.5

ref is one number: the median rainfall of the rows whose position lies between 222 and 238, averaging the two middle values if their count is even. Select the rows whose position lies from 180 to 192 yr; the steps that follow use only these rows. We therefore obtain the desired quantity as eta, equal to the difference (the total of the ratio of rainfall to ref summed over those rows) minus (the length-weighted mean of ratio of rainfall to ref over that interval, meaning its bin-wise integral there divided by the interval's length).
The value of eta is 4.4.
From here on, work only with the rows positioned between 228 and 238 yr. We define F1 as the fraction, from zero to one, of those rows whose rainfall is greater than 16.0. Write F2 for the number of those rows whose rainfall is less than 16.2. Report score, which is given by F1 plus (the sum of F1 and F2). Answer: 2.0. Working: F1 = 1.00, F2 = 0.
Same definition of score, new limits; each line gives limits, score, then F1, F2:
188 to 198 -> 4.4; 0.20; 4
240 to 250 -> 2.0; 1.00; 0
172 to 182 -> 4.4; 0.20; 4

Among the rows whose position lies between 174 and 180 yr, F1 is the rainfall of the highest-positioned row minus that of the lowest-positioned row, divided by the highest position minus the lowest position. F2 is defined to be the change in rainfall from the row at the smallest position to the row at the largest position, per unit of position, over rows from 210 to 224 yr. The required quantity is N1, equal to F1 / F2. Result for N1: 21.0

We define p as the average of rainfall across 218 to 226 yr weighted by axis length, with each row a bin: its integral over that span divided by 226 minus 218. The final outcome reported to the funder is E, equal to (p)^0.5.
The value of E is 4.04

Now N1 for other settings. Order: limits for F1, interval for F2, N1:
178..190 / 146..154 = -0.5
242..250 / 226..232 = -0.3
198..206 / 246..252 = 0.1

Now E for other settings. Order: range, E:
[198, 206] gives 3.99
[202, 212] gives 4.03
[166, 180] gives 3.82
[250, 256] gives 3.92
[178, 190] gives 3.84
